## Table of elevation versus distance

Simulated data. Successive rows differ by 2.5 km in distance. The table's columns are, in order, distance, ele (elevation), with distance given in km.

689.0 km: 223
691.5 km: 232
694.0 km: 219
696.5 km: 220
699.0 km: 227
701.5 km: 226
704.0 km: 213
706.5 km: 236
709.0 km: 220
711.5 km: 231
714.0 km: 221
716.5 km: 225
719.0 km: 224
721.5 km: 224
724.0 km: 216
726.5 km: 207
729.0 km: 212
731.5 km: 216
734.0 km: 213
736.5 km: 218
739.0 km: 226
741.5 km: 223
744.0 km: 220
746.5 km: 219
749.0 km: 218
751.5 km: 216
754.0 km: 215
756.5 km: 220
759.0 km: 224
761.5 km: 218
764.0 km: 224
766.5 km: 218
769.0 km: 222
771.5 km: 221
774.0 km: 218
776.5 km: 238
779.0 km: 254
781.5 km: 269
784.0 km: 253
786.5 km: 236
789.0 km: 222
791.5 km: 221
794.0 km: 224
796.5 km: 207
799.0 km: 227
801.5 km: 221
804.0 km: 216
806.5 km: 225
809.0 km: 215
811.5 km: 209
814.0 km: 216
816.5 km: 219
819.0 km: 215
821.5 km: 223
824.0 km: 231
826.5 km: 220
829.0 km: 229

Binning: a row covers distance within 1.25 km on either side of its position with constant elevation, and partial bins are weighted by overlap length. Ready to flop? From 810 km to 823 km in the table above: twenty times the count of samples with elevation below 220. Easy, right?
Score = 80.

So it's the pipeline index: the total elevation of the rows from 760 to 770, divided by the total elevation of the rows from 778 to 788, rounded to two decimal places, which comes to 0.87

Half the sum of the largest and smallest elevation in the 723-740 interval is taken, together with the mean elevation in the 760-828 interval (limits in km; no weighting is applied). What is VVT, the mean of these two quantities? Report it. 220.9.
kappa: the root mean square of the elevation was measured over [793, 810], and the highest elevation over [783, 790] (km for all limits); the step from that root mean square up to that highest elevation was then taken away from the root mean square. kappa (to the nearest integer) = 186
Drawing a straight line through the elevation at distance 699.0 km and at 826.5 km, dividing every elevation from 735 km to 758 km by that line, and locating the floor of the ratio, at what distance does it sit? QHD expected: 754.0 km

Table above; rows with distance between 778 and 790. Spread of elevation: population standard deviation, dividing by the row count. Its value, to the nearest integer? 16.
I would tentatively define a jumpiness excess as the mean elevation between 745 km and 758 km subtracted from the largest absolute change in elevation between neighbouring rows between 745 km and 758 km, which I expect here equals -213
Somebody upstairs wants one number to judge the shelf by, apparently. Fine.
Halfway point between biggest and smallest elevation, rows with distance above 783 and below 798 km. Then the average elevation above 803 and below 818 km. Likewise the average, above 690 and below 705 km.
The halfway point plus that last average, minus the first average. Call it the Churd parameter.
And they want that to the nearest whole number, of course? 236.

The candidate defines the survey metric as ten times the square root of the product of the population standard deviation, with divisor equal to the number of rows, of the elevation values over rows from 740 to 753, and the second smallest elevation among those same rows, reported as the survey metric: 225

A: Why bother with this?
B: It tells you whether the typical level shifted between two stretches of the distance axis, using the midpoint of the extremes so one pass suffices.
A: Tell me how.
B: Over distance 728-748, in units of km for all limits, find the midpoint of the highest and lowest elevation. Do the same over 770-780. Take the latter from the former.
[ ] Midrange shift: -17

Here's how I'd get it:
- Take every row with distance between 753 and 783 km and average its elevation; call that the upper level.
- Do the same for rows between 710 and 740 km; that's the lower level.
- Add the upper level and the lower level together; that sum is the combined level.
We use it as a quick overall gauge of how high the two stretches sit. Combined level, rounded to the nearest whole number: 448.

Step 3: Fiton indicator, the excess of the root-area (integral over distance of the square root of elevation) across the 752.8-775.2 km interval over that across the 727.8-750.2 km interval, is 1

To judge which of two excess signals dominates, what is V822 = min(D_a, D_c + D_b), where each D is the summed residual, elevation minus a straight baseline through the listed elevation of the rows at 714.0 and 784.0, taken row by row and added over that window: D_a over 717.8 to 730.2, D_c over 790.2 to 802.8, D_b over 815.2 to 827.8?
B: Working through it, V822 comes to -436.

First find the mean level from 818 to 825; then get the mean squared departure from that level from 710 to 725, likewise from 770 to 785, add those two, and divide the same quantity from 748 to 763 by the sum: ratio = 0.04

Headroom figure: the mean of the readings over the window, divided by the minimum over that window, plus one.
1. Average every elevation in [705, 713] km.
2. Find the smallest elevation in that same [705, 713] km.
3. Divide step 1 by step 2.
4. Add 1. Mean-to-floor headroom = 2.04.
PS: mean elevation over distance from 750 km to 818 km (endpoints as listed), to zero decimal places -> 225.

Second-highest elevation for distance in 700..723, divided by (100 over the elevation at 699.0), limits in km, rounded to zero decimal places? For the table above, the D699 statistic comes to 524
